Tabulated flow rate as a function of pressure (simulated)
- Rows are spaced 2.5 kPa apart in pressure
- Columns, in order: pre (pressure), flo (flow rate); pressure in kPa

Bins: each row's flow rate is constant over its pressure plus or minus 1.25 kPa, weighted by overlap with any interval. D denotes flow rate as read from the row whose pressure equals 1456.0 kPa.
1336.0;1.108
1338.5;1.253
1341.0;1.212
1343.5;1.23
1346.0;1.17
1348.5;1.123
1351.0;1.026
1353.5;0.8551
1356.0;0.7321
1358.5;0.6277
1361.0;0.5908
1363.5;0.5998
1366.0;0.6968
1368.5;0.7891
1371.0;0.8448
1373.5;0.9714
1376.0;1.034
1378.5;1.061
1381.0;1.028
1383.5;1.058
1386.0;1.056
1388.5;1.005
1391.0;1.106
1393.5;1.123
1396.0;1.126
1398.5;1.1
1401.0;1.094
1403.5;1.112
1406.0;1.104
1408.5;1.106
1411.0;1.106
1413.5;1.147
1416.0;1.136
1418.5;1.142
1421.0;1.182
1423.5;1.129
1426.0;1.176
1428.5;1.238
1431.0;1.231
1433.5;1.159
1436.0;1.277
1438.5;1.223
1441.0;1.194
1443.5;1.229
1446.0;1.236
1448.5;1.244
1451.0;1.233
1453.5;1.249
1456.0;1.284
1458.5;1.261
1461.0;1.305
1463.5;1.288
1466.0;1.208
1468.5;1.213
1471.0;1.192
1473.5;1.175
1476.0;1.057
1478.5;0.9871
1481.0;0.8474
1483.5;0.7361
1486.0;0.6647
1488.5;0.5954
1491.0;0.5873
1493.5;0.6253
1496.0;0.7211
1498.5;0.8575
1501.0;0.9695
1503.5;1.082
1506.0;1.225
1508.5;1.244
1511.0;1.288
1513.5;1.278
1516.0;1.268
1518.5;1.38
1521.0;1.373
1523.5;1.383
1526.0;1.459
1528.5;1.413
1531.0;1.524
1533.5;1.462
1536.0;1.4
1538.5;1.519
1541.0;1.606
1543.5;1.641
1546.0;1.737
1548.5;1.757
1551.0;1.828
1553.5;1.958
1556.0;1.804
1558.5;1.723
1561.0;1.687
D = 1.284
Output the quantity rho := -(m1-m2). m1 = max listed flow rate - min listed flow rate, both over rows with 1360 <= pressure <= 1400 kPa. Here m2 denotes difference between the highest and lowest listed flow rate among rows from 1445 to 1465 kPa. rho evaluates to -0.46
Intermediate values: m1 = 0.54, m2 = 0.07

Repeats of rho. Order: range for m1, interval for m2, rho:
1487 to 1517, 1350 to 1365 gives -0.27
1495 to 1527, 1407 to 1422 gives -0.66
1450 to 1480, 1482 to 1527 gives 0.55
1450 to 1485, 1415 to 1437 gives -0.42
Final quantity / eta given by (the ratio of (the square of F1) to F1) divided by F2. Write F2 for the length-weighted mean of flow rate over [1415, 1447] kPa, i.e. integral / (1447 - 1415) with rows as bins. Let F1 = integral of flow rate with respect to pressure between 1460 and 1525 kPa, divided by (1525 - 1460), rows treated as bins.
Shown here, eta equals 0.89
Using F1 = 1.06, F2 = 1.20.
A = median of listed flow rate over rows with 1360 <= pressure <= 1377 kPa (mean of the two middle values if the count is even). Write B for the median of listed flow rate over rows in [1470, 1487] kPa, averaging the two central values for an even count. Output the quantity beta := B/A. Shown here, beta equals 1.25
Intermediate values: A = 0.79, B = 0.99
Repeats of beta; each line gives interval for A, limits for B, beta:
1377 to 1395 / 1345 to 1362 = 0.81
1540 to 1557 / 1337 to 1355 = 0.67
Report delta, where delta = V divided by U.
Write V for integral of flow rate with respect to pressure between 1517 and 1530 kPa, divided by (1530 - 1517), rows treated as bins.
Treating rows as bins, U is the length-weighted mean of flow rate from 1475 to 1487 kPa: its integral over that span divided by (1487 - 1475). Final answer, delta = 1.6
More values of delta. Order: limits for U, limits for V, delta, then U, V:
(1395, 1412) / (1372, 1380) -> 0.9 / 1.11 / 1.02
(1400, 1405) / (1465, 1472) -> 1.1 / 1.10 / 1.20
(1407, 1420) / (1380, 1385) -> 0.9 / 1.13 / 1.04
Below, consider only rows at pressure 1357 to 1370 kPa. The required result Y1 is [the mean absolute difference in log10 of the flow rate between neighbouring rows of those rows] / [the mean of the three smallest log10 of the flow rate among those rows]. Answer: -0.17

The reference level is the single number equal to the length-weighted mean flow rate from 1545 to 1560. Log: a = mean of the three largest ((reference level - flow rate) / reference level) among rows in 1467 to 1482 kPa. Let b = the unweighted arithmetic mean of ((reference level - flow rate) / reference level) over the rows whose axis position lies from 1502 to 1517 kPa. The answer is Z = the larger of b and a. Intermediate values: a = 0.465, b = 0.32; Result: 0.46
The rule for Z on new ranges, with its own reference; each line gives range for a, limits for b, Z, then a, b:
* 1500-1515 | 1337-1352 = 0.39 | 0.393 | 0.35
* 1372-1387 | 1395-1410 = 0.44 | 0.438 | 0.39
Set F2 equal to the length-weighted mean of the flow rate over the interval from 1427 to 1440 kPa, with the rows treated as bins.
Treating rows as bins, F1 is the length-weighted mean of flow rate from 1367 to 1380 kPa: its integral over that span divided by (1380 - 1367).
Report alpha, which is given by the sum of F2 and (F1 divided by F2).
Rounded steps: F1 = 0.94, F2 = 1.2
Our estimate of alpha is 1.99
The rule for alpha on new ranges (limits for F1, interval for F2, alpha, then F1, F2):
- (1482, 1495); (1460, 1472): 1.76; 0.65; 1.2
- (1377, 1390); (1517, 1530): 2.15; 1.04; 1.4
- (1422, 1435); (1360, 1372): 2.39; 1.19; 0.7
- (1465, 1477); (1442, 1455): 2.18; 1.17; 1.2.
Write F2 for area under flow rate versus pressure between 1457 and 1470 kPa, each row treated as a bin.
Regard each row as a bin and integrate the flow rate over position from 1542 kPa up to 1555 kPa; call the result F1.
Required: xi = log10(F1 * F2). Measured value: 2.58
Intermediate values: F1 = 23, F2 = 16.3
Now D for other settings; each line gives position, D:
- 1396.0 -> 1.126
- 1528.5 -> 1.413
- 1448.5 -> 1.244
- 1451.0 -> 1.233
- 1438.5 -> 1.223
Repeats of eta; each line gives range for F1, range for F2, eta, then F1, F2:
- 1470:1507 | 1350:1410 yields 0.93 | 0.88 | 0.95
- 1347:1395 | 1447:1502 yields 0.90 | 0.91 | 1.01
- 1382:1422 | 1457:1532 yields 1.00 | 1.11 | 1.11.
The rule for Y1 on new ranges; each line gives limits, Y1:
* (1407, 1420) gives 0.12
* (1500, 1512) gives 0.85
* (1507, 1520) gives 0.14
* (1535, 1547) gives 0.13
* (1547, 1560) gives 0.10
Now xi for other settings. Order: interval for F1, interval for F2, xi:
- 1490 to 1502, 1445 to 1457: 2.13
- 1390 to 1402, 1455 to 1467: 2.31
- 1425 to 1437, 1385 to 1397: 2.28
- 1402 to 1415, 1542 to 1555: 2.53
